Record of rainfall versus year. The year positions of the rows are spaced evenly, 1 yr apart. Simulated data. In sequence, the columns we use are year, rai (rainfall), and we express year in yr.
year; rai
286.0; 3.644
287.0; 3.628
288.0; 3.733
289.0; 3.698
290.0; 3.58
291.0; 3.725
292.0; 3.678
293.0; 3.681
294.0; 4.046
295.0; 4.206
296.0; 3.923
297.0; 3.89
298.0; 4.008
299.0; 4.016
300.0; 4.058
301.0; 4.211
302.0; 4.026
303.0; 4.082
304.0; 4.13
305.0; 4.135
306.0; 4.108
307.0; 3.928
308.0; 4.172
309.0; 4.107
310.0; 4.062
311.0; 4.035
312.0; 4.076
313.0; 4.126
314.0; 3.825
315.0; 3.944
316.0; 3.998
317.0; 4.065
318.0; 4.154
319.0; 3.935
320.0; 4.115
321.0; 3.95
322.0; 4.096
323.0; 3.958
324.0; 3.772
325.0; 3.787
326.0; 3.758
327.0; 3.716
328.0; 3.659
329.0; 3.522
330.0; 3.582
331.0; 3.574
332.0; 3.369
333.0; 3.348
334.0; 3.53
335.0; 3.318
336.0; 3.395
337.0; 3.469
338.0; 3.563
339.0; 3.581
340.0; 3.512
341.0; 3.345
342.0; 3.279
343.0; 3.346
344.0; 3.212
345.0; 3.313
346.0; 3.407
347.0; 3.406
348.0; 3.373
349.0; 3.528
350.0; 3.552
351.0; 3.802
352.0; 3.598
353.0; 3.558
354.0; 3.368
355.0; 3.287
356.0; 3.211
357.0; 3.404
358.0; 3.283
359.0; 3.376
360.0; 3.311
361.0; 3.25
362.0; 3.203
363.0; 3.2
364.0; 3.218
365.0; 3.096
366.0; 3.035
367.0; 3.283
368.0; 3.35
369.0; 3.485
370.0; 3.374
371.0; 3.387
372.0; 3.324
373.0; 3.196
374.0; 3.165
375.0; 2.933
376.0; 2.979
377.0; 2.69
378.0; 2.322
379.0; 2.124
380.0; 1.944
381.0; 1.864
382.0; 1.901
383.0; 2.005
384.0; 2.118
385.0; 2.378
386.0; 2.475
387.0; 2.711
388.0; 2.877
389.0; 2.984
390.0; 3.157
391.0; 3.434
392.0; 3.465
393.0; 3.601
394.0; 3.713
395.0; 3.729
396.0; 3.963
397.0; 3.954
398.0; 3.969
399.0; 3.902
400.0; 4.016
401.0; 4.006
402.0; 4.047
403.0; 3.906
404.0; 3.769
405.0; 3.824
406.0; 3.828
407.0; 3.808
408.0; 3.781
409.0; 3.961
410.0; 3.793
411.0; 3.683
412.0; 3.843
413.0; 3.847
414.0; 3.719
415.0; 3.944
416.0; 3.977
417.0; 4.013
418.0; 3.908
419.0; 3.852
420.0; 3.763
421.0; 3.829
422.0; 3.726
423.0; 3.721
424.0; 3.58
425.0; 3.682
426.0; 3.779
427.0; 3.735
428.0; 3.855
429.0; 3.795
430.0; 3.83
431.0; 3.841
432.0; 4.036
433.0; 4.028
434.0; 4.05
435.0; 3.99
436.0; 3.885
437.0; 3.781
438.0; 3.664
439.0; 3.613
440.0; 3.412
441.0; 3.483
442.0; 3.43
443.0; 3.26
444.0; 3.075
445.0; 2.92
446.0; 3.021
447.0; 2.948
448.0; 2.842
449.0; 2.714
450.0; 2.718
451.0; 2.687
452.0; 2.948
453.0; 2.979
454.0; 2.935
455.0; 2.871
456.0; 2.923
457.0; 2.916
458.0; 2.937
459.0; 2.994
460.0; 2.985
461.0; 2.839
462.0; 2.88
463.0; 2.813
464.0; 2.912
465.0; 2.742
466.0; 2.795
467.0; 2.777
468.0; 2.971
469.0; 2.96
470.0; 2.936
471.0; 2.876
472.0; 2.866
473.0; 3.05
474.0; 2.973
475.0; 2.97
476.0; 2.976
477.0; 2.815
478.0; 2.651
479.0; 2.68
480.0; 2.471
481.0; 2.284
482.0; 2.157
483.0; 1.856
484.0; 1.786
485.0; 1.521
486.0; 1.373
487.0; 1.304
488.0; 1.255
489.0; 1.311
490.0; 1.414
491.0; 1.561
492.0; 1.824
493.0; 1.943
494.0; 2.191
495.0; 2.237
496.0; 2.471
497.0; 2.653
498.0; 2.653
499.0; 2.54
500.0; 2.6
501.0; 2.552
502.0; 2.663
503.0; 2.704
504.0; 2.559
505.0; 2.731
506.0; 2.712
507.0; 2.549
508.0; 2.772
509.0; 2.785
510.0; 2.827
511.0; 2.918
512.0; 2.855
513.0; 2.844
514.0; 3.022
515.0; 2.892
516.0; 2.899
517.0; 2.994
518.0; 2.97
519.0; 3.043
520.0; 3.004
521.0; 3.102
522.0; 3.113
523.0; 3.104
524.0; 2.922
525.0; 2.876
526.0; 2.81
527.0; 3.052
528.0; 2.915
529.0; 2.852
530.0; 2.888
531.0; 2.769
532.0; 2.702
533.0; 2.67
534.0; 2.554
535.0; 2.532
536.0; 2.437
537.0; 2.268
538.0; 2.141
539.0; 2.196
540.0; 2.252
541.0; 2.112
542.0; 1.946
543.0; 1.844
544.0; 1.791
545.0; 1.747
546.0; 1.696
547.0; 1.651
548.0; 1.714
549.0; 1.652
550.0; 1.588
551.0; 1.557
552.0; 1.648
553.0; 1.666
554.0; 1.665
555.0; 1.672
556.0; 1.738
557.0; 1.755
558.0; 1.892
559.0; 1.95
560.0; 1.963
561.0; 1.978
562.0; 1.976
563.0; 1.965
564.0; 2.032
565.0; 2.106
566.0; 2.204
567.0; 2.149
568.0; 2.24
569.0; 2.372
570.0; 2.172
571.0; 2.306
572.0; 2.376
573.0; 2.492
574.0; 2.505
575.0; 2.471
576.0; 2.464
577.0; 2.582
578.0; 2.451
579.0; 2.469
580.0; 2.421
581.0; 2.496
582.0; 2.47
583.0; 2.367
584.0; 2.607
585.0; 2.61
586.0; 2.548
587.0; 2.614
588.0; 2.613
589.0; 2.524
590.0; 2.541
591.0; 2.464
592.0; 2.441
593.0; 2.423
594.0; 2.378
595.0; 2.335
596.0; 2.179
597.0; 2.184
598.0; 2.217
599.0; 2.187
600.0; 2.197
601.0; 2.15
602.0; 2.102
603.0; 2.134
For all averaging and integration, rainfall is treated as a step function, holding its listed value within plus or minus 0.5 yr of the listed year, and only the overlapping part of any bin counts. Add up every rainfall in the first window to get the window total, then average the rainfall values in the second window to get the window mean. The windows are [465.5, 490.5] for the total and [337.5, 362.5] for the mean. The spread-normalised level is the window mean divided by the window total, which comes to 0.058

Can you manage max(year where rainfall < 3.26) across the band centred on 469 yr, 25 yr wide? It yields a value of 481.0 yr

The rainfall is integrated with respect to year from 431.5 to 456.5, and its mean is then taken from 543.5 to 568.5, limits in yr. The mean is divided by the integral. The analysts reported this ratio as 0.02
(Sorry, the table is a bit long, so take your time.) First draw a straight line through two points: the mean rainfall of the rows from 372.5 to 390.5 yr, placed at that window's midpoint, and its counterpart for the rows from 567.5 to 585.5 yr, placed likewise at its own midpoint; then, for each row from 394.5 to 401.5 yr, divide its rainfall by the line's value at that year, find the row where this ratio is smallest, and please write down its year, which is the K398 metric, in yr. 395.0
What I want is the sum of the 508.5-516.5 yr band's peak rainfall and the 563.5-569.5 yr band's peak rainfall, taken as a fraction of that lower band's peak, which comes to 1.8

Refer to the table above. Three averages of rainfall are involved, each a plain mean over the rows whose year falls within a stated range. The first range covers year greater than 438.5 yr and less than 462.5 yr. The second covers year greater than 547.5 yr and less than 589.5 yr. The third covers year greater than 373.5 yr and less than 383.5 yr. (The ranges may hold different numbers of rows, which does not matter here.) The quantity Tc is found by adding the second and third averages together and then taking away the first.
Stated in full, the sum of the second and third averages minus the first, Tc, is 1.5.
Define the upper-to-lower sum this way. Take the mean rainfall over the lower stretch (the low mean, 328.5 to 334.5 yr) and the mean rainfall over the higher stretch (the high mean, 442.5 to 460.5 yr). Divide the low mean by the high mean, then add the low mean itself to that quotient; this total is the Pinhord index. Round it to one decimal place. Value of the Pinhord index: 4.7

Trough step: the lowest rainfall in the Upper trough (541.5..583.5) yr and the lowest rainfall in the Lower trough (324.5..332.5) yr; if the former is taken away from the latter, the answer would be 1.8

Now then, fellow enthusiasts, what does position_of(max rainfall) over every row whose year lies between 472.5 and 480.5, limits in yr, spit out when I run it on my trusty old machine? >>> 473.0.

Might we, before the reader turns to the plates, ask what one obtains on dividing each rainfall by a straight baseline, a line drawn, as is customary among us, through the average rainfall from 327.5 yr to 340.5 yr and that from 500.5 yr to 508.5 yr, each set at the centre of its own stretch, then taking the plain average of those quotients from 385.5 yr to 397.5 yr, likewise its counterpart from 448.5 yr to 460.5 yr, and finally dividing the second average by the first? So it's 1.0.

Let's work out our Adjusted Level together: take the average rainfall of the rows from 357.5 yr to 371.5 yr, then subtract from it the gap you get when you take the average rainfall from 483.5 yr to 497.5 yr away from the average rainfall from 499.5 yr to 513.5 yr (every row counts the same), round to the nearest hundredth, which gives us 2.33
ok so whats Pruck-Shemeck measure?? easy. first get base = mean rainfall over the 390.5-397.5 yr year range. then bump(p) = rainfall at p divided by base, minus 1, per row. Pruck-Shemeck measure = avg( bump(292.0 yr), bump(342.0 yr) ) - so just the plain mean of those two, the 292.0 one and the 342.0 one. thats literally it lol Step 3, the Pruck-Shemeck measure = -0.058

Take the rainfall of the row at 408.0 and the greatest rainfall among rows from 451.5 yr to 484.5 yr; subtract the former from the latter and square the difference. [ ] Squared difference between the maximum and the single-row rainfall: 0.53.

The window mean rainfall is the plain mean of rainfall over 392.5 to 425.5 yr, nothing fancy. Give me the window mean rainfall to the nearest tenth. 3.8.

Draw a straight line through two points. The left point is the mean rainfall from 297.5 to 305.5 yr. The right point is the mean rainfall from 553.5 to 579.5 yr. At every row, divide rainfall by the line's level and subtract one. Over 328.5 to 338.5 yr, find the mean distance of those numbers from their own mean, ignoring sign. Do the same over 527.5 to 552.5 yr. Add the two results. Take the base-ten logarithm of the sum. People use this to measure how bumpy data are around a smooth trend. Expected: -0.8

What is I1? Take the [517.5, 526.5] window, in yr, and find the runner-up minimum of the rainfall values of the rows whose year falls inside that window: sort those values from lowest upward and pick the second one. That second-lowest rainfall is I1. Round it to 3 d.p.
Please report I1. 2.876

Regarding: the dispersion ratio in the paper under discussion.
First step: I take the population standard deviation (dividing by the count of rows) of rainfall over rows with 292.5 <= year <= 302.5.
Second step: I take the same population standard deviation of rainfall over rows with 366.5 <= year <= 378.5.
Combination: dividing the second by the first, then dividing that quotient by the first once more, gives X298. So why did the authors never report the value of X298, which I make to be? 15.3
